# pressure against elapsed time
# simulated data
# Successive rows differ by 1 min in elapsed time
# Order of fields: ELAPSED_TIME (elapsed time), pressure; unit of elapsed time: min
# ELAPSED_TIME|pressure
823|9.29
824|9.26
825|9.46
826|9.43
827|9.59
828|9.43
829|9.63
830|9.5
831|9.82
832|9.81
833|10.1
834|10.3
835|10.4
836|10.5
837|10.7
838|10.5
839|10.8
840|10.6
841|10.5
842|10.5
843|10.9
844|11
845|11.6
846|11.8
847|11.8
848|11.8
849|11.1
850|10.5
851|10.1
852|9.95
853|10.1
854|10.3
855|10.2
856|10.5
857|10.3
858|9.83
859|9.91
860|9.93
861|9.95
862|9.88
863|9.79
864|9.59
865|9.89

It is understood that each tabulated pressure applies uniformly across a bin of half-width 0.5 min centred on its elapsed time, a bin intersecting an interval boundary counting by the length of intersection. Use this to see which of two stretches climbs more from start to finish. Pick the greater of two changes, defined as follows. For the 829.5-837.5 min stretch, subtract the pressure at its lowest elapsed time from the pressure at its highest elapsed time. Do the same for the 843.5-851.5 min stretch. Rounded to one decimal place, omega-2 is 1.2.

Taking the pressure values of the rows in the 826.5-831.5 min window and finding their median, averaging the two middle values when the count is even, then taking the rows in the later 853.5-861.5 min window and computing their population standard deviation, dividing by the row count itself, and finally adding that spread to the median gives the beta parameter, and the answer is 9.8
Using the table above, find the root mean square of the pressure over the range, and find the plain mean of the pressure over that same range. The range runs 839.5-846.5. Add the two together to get 22.0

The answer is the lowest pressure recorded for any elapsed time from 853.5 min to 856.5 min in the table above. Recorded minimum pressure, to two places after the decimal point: 10.20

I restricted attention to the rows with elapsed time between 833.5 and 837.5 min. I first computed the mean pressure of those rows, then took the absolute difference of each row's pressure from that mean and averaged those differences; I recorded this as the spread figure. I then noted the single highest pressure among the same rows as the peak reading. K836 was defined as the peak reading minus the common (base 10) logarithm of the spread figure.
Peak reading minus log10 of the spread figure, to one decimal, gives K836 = 11.6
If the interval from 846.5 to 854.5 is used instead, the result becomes 12.0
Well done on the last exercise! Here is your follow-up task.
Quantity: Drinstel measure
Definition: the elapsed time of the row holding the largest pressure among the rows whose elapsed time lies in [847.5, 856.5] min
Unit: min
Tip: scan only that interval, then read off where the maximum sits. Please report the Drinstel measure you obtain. 848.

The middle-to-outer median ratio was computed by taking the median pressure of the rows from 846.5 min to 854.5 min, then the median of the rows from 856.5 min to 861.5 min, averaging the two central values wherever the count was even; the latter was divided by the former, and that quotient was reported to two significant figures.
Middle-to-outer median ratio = 0.95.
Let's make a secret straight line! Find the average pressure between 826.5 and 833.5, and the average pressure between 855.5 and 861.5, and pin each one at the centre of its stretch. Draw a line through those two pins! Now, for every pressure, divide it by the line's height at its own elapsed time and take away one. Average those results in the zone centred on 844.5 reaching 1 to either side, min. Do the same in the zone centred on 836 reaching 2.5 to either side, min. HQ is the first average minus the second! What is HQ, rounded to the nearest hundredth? 0.07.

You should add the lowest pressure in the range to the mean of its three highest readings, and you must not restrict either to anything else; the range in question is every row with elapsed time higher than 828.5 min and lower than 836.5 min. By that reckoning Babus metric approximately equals 19.9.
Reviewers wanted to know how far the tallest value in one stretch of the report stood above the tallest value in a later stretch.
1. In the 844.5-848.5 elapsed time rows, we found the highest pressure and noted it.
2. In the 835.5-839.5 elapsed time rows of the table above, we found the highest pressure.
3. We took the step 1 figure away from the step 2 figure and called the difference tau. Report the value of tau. -1.0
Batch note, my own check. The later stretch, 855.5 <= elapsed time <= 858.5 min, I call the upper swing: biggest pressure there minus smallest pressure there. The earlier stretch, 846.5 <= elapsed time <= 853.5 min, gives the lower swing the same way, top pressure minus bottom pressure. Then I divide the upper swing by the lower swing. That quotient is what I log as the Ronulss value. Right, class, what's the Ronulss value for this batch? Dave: 0.4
